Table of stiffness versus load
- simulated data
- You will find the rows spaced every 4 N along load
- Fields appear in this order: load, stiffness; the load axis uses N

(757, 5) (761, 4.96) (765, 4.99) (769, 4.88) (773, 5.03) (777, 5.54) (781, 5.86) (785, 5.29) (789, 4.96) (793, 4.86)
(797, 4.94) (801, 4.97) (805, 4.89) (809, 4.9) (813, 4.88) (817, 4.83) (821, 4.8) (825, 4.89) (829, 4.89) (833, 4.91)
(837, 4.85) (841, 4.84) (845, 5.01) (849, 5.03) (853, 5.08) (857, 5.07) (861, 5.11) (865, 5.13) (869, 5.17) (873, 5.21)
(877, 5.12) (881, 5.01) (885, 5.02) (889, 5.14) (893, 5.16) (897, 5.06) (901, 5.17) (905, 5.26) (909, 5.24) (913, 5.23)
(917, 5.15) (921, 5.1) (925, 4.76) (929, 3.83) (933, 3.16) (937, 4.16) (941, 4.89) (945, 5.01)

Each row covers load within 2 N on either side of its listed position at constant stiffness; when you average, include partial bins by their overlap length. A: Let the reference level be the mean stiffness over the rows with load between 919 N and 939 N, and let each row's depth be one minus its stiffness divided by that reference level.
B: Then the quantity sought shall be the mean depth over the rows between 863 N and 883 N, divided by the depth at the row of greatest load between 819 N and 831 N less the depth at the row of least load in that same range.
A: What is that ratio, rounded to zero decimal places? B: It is 10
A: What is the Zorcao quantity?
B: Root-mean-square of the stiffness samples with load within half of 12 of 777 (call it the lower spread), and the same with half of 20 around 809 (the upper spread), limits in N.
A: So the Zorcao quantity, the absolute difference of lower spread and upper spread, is 0.6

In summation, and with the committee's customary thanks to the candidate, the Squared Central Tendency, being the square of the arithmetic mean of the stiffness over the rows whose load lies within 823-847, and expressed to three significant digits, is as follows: 24.0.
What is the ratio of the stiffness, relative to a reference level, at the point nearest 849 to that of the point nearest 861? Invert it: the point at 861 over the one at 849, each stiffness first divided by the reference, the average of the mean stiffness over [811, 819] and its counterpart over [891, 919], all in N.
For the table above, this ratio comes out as 1.02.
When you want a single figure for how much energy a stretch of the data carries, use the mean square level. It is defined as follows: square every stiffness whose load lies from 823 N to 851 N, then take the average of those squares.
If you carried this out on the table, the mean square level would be 24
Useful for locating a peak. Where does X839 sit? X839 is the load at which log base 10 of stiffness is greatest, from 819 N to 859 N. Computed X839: 853 N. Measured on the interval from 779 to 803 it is 781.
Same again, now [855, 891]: 873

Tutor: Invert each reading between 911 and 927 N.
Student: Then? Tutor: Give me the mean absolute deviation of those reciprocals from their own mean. 0.0061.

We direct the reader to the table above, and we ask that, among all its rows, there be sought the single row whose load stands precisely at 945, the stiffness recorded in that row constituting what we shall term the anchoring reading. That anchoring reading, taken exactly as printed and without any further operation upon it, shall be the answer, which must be 5.01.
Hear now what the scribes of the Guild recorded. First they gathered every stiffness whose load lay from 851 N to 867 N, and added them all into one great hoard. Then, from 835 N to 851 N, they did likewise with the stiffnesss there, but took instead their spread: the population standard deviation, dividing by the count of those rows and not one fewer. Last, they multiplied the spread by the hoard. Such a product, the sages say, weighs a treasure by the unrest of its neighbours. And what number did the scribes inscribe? 1.8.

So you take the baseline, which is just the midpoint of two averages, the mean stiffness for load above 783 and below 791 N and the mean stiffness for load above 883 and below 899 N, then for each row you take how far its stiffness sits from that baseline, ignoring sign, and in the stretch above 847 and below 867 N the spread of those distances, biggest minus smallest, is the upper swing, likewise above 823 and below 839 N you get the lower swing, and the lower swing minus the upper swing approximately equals -0.02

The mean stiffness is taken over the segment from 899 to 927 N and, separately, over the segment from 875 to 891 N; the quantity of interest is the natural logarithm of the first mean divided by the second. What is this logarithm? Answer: 0.01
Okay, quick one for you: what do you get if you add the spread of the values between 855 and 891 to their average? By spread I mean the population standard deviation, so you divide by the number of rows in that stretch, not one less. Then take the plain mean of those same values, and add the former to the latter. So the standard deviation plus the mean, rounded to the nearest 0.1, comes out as 5.2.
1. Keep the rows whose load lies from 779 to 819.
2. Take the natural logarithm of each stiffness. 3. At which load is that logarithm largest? 781 N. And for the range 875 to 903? 901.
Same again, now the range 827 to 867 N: 865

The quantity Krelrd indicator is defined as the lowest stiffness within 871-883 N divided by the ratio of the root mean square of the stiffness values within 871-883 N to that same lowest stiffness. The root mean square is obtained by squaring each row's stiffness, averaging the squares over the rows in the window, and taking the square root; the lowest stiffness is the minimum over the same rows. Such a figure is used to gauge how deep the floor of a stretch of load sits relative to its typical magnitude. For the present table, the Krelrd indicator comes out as 4.91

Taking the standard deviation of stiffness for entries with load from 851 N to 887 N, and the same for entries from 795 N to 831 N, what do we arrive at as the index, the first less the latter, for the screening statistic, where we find 0.01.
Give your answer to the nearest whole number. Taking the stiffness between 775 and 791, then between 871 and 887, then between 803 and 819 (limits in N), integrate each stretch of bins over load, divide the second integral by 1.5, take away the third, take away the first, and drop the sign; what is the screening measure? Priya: 110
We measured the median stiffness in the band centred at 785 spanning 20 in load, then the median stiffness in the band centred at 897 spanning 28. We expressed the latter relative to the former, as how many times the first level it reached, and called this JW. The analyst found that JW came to 0.98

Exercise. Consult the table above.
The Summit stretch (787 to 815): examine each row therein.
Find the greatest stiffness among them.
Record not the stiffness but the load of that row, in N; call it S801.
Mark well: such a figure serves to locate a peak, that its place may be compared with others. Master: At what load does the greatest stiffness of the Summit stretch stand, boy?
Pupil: 801 N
